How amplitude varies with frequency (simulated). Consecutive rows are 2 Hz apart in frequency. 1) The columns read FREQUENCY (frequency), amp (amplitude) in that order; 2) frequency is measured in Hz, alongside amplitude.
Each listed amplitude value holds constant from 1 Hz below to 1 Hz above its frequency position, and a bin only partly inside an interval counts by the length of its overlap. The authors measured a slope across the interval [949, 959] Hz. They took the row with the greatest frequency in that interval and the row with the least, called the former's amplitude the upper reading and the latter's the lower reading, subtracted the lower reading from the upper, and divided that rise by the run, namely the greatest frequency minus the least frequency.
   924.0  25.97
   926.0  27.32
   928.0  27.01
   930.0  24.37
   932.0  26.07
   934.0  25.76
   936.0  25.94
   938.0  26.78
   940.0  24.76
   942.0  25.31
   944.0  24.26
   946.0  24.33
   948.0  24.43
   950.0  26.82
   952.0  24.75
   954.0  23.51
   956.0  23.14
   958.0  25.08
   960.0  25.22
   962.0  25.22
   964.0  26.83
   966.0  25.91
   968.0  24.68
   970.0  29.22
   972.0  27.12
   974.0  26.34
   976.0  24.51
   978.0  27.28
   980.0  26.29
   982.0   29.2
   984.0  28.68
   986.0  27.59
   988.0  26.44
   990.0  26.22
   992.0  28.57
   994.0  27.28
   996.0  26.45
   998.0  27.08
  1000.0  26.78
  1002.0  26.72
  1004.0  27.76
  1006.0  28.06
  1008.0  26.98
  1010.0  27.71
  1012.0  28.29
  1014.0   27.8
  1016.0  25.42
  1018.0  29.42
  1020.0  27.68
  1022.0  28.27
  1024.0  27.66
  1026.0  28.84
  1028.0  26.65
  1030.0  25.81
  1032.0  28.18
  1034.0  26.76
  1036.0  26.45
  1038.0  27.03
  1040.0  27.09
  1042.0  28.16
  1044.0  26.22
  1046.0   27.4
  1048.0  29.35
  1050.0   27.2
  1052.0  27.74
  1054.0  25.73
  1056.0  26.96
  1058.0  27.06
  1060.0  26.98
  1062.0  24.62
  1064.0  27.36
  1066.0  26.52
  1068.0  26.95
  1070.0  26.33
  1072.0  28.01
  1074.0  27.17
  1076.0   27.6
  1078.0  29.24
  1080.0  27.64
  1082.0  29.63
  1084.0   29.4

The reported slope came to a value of -0.22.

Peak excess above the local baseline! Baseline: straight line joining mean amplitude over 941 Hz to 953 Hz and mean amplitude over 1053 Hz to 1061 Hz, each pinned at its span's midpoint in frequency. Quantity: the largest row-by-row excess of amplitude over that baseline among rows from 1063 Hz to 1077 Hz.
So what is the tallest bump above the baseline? 1.1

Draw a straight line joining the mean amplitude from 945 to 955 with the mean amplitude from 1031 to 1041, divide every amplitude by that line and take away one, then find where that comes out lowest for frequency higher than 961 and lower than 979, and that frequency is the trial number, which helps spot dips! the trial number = 976.0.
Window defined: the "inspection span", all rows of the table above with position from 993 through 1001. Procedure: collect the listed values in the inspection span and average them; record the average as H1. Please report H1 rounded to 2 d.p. 26.90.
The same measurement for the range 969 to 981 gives 26.79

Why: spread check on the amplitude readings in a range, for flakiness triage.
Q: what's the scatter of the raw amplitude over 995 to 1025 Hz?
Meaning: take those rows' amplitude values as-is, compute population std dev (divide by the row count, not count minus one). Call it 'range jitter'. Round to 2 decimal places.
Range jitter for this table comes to 0.91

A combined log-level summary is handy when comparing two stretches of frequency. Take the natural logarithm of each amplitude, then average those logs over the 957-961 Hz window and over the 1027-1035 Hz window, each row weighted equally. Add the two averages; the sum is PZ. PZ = 6.51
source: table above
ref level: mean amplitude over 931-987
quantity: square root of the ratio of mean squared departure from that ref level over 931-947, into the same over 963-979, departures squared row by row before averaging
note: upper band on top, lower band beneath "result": 1.6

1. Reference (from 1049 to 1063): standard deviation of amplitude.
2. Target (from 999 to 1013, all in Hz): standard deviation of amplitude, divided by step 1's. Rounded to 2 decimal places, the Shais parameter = 0.60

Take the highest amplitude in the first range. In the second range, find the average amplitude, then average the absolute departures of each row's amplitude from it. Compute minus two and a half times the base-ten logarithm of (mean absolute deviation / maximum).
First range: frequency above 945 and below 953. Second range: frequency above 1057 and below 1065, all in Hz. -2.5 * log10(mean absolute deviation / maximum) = 3.6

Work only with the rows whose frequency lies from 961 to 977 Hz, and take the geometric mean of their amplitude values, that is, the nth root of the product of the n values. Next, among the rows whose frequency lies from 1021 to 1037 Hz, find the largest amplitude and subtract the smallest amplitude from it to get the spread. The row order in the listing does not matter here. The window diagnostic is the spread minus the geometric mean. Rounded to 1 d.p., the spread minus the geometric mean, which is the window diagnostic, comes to -23.2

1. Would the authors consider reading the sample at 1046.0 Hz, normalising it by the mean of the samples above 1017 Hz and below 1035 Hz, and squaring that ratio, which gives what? 0.98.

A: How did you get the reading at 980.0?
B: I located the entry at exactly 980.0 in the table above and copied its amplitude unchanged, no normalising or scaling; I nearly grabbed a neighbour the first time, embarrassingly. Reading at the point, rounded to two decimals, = 26.29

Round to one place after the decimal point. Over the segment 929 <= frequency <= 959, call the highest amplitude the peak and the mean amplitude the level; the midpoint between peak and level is 25.9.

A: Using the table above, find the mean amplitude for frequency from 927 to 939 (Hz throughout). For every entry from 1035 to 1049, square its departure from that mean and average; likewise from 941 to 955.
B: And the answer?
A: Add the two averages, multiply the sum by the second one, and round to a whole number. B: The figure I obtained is 13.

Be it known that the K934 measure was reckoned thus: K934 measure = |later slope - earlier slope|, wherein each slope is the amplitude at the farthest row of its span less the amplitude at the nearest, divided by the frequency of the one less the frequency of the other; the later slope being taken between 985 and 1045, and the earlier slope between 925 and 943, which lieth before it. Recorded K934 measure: 0.10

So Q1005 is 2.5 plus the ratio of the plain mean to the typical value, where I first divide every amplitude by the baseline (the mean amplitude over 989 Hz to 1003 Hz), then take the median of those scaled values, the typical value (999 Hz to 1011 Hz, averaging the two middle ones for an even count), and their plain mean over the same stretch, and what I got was 3.500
